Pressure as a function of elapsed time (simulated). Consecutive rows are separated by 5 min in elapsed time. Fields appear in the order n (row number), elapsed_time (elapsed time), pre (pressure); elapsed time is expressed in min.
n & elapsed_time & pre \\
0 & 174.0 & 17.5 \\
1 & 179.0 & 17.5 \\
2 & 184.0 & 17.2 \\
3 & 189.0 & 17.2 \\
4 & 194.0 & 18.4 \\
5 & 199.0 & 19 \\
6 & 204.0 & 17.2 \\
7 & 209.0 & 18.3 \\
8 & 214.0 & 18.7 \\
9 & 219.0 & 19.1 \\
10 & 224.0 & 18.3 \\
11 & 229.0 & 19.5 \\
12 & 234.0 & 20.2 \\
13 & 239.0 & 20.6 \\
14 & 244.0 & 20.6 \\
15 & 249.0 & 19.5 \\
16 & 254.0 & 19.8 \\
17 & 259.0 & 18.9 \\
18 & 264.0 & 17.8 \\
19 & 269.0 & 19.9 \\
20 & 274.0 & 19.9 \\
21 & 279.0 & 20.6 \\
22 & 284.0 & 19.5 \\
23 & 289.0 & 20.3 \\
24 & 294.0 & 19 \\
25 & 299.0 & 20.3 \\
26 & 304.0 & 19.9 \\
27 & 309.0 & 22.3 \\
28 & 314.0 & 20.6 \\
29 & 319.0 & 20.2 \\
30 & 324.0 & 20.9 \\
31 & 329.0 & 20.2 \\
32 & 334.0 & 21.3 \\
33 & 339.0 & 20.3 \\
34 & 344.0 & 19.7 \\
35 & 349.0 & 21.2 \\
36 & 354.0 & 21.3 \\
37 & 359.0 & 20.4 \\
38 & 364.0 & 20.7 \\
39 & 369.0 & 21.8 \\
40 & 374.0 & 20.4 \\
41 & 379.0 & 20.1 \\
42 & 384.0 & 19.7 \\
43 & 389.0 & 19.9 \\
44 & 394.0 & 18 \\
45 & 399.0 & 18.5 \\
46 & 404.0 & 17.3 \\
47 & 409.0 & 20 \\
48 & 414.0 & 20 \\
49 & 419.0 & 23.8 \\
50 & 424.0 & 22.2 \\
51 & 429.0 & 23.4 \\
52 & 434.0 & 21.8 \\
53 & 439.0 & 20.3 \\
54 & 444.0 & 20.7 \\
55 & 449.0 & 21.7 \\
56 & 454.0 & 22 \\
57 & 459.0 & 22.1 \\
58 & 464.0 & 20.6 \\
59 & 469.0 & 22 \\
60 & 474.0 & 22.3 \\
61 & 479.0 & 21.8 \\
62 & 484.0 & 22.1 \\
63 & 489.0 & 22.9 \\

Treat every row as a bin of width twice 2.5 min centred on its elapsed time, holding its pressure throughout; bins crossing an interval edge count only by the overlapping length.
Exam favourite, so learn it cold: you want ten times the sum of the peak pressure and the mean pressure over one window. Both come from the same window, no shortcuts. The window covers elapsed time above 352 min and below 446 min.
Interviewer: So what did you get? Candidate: 443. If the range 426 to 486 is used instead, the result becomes 451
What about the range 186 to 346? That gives 419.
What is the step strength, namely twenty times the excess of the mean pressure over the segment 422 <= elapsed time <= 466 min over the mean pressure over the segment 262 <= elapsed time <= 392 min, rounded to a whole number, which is 27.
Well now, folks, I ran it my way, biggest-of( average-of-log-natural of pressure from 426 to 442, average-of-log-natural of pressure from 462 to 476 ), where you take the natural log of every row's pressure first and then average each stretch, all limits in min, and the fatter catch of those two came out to 3.08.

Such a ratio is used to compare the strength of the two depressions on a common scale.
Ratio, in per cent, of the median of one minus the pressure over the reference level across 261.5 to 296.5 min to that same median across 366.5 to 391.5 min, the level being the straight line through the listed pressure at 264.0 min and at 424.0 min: -238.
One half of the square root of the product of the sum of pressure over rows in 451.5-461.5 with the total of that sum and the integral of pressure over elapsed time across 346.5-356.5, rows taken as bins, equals 53.2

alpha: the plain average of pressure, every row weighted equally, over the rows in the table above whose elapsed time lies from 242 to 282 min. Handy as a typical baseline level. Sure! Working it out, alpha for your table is 19.6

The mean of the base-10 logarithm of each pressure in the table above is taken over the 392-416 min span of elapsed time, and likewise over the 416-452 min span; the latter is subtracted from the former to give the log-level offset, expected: -0.069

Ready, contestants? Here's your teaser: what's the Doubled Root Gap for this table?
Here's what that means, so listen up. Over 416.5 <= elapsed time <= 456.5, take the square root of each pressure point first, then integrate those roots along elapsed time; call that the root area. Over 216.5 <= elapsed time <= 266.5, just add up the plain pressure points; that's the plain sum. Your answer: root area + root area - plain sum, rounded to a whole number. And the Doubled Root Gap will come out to 181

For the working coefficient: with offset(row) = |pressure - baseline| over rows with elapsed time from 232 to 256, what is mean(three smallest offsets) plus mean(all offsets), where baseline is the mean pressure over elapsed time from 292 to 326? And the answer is 0.61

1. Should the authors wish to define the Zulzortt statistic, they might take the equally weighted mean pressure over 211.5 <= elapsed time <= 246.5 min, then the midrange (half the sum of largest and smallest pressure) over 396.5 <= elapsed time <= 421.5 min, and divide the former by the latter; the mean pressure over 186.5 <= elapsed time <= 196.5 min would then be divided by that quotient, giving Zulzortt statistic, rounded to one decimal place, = 18.7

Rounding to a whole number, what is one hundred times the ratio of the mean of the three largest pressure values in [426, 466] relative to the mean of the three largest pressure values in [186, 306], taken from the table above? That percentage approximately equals 109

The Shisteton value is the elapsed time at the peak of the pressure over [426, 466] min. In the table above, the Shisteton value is 429.0 min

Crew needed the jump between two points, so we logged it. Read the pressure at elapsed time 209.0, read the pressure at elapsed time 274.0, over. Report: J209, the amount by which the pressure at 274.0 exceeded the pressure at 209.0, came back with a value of 1.6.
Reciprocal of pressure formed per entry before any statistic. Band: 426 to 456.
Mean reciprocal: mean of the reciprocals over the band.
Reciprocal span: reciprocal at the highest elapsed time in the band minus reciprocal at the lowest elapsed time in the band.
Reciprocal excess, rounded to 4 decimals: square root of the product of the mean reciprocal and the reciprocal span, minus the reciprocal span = 0.0085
